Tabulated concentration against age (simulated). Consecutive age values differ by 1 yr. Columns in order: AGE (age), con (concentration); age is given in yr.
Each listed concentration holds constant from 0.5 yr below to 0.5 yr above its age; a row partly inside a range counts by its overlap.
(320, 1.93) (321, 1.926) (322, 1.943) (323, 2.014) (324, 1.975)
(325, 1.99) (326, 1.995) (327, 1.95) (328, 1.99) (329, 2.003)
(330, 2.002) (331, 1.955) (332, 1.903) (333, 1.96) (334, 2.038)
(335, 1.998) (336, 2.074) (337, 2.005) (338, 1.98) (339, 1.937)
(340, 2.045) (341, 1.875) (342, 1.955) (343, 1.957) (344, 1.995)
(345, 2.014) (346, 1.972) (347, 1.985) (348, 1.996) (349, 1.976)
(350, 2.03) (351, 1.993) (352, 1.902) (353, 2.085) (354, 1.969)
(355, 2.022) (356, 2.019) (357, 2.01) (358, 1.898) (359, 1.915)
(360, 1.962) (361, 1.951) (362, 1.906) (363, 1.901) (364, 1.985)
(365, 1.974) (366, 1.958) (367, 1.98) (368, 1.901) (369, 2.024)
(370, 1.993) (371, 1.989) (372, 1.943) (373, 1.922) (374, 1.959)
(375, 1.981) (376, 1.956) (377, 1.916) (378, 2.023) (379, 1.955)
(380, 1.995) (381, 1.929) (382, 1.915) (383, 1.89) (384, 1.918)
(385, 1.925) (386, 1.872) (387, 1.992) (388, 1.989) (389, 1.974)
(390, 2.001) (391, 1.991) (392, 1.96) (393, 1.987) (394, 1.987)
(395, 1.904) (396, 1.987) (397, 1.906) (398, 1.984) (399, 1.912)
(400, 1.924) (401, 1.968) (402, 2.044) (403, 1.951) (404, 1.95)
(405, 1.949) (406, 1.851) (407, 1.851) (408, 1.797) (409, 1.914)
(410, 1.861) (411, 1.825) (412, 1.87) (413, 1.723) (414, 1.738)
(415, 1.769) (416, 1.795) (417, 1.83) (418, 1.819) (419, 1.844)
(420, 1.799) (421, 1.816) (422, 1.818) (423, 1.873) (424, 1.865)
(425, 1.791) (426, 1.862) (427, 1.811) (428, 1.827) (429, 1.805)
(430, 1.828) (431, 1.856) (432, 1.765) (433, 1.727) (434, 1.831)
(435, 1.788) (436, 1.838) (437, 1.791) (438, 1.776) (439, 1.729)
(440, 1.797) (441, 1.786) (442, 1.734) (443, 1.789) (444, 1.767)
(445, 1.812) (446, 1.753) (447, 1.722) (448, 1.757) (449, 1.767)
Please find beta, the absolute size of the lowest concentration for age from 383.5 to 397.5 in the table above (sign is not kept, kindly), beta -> 1.87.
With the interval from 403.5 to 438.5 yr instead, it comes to 1.72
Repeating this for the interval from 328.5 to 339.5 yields 1.90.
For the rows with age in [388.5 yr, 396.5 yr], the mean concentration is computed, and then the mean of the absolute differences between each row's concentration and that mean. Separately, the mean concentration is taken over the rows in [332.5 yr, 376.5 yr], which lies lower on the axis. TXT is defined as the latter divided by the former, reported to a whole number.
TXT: 94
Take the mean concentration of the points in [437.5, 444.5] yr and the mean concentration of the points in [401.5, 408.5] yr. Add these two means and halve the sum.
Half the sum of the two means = 1.84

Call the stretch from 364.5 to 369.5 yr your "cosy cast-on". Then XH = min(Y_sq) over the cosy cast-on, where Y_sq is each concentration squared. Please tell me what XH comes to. 3.61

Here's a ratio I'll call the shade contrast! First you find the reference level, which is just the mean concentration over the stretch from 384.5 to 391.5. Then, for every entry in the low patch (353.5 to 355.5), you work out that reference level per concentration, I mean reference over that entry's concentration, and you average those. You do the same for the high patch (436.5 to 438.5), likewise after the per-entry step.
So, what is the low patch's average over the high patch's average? 0.89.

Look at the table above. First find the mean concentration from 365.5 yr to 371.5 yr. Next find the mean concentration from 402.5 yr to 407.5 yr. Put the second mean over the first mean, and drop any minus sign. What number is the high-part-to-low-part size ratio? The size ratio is 0.97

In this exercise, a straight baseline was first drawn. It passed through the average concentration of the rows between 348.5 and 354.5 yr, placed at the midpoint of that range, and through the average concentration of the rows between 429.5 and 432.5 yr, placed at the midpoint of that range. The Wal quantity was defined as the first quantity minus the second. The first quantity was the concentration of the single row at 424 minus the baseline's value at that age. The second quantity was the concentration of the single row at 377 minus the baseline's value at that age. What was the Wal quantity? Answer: 0.05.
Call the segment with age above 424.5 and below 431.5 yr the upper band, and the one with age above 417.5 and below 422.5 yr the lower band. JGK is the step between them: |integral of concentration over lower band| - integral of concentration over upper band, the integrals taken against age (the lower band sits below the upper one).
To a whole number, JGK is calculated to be -4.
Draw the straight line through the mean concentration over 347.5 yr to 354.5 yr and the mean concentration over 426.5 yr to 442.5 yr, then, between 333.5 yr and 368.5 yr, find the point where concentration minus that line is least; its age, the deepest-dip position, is 341 yr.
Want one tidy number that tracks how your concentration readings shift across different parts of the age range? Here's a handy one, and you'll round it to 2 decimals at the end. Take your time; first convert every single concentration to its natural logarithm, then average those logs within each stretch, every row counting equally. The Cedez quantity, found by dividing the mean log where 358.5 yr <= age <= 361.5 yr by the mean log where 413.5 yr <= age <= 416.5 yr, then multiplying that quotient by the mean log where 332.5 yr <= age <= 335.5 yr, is 0.81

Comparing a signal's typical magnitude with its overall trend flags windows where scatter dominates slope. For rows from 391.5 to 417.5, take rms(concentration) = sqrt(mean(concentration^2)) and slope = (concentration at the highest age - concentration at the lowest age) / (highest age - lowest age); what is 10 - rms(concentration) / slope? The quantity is 375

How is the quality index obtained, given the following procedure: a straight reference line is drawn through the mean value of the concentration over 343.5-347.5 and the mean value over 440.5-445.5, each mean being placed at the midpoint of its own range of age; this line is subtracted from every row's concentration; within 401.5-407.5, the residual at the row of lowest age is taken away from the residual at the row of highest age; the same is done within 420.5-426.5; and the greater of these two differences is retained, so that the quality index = 0.06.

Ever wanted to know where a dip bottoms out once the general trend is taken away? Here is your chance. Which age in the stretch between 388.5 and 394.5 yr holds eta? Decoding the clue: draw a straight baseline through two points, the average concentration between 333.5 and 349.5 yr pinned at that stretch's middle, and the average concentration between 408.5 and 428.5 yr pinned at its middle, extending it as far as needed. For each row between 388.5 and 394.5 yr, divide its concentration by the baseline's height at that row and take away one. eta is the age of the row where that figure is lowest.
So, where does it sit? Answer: 392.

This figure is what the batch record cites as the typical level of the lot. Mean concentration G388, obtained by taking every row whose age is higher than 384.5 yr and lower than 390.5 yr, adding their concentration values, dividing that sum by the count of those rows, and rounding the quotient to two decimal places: 1.96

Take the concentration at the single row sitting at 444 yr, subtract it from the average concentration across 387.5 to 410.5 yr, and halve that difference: 0.087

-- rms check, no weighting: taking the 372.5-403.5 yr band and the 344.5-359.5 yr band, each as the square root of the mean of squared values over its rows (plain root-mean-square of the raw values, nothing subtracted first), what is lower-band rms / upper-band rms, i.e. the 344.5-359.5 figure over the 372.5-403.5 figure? 1.02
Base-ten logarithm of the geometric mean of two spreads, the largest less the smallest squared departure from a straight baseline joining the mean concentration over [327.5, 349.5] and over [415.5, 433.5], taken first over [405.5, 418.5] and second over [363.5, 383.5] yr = -1.87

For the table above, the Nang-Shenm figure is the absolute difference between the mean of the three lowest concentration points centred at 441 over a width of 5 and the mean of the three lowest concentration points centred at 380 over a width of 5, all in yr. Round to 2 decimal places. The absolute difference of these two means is 0.18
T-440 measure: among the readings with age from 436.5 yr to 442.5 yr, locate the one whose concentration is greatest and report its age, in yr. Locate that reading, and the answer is 440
